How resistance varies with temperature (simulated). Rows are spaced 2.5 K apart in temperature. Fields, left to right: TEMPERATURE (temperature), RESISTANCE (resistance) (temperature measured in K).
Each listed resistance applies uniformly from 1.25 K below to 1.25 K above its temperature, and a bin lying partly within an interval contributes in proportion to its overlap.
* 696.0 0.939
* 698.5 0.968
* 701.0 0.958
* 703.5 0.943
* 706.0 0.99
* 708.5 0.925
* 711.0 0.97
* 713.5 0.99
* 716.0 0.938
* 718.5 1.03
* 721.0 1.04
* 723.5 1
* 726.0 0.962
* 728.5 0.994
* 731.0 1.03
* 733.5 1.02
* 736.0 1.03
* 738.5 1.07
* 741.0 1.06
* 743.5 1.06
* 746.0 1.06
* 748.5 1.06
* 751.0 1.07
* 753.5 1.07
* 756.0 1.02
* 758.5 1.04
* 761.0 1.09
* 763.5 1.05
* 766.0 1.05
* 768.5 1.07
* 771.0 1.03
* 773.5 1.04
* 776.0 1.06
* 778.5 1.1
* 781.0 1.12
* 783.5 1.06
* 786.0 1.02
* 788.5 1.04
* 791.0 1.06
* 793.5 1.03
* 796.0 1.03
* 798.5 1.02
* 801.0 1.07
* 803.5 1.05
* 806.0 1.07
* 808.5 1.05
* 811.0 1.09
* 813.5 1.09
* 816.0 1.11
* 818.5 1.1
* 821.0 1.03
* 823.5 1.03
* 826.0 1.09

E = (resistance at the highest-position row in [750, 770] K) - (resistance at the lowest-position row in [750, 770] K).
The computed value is 0.00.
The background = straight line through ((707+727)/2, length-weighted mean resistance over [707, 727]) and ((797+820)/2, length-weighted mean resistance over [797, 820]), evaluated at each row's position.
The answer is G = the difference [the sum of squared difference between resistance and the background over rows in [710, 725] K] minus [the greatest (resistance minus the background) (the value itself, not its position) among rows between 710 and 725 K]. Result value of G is -0.05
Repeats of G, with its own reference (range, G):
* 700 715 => -0.01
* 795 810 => 0.00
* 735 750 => -0.05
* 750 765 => -0.05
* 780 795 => -0.07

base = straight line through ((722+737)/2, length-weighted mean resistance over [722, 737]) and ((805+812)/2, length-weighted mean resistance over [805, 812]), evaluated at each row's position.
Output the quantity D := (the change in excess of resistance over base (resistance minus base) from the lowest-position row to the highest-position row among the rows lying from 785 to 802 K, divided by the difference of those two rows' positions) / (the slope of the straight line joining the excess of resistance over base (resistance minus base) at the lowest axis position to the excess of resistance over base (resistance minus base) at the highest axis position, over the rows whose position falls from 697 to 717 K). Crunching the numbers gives -1.0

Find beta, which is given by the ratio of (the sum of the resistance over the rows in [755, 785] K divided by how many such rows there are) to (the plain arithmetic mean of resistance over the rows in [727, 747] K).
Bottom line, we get 1.020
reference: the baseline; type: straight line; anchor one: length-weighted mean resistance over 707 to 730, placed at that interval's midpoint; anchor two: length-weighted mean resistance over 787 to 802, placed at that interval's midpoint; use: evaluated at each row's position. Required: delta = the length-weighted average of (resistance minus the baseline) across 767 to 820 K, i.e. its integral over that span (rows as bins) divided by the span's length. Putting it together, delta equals 0.022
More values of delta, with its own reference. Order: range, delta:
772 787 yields 0.037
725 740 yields 0.025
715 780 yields 0.035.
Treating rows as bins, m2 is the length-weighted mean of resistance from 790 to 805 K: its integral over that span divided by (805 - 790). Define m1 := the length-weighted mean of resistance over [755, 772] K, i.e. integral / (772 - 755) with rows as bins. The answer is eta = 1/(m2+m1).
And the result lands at 0.478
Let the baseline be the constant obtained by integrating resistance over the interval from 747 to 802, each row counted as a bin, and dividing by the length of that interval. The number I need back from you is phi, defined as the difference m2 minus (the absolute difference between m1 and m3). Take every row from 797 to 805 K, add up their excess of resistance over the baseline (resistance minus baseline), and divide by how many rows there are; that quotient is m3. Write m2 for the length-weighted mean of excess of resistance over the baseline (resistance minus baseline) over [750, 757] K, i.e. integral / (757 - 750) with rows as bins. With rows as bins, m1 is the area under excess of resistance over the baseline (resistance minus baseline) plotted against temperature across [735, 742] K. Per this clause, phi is 0.00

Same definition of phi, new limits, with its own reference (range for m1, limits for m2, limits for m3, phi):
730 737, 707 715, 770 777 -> -0.28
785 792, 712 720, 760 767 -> -0.18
